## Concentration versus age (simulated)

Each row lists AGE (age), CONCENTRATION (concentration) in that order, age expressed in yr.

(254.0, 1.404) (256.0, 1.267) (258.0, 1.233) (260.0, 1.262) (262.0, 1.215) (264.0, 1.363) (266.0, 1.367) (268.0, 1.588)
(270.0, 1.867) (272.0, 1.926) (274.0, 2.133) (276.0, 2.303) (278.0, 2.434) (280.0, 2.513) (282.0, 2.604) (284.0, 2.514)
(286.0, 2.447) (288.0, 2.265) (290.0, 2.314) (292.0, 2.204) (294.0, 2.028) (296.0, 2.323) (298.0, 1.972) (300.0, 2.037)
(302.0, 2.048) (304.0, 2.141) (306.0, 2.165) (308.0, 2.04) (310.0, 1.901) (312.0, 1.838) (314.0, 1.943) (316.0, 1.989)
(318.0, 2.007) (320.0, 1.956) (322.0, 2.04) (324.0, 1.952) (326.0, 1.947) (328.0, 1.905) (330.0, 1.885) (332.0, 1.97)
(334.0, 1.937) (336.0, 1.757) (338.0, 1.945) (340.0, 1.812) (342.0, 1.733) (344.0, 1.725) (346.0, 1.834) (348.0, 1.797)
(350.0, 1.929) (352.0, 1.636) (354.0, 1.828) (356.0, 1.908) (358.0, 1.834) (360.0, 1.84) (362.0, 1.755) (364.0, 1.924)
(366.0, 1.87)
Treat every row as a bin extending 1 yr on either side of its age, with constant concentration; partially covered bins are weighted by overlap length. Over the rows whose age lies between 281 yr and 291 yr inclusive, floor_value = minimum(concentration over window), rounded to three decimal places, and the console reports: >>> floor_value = 2.265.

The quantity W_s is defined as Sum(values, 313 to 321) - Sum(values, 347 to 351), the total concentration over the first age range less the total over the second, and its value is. 4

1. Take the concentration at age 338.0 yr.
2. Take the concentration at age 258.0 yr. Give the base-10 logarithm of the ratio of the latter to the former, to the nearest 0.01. -0.20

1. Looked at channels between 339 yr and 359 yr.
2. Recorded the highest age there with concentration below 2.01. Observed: 358.0 yr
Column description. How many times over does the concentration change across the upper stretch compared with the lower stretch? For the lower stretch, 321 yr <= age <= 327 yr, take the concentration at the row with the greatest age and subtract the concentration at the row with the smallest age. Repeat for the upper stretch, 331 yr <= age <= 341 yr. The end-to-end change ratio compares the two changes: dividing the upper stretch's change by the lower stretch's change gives 1.7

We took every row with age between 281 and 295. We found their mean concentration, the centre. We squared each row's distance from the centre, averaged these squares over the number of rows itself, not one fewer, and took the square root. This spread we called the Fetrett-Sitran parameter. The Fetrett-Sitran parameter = 0.183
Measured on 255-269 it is 0.120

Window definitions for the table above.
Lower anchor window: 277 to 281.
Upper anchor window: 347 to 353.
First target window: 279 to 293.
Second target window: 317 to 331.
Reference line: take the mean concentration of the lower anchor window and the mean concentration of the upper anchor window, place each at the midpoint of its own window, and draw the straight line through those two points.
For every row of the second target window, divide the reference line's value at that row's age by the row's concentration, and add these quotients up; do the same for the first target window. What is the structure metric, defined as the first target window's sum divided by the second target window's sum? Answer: 0.96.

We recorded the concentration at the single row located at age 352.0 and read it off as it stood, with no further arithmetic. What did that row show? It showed 1.636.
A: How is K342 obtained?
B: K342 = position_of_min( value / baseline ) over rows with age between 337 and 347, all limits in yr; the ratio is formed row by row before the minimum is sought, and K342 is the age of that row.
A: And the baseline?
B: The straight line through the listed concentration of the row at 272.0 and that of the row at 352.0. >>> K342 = 344.0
